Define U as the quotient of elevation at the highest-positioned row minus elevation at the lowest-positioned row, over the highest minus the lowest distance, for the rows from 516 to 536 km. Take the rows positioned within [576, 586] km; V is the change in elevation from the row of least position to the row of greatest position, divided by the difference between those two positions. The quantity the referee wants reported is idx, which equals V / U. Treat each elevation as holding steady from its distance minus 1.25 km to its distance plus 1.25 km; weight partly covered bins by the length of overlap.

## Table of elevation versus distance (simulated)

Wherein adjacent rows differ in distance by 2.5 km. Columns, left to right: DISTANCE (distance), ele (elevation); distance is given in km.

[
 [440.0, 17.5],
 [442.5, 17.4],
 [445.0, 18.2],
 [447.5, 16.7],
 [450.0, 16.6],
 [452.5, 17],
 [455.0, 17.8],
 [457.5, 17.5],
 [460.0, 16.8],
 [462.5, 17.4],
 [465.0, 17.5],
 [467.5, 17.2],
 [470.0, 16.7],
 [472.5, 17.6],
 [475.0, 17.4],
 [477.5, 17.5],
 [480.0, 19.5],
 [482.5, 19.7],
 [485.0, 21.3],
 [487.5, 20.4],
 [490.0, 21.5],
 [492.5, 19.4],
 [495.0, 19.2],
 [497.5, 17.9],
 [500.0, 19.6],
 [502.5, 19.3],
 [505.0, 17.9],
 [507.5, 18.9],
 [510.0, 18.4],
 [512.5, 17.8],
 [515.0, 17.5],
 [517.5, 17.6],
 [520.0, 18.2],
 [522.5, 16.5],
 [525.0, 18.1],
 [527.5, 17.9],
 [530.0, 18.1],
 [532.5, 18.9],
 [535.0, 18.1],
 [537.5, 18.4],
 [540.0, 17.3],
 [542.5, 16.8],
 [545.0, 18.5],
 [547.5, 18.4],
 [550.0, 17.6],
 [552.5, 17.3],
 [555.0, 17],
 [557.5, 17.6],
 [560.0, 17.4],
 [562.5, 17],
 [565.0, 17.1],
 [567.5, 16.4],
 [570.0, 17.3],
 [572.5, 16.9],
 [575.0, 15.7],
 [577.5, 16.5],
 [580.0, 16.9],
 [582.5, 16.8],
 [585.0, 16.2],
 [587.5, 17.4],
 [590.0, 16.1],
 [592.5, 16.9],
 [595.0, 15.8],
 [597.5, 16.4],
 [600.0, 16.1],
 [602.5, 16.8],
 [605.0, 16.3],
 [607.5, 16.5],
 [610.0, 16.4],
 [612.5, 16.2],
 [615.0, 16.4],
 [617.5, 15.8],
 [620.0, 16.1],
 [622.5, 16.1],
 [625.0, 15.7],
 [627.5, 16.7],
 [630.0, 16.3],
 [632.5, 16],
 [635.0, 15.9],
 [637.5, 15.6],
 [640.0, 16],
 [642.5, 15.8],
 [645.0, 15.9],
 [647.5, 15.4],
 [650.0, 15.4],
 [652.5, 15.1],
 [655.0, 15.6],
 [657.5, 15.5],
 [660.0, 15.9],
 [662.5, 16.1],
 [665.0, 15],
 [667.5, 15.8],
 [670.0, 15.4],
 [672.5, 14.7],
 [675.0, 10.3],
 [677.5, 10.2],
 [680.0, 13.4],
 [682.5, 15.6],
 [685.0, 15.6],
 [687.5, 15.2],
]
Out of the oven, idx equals -1.4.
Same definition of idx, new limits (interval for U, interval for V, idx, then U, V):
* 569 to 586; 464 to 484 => -1.7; -0.07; 0.13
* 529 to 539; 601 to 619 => -1.7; 0.04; -0.07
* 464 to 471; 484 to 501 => 0.7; -0.16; -0.11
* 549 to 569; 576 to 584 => -0.9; -0.07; 0.06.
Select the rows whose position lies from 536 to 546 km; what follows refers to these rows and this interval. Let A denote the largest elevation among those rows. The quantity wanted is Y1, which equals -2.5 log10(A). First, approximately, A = 18.5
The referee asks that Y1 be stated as -3.17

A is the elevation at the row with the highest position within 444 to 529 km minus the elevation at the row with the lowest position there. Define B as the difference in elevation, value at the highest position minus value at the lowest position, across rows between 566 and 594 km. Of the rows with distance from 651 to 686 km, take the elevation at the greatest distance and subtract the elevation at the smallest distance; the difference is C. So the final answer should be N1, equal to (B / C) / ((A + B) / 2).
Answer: 10.0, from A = -0.30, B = 0.5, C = 0.5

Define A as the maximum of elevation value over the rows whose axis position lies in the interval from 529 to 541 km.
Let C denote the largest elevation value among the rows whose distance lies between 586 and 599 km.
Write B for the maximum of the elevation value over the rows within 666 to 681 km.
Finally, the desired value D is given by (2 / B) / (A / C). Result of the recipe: 0.117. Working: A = 18.9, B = 15.8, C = 17.4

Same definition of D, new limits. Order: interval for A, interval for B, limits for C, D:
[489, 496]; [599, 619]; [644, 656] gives 0.088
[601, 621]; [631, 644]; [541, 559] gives 0.138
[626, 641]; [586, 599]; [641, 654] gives 0.109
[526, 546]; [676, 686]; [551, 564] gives 0.119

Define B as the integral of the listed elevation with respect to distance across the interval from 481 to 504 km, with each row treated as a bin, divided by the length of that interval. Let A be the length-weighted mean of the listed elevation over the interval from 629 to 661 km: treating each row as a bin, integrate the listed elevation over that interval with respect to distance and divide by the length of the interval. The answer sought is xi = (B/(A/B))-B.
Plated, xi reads 5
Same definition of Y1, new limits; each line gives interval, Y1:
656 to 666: -3.02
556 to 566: -3.11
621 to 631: -3.06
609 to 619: -3.04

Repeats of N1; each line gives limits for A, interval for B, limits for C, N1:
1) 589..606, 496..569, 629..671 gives -2.6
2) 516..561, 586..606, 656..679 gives -0.3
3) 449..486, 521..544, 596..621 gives -0.4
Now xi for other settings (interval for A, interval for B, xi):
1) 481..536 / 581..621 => -2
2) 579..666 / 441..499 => 2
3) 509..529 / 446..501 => 1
